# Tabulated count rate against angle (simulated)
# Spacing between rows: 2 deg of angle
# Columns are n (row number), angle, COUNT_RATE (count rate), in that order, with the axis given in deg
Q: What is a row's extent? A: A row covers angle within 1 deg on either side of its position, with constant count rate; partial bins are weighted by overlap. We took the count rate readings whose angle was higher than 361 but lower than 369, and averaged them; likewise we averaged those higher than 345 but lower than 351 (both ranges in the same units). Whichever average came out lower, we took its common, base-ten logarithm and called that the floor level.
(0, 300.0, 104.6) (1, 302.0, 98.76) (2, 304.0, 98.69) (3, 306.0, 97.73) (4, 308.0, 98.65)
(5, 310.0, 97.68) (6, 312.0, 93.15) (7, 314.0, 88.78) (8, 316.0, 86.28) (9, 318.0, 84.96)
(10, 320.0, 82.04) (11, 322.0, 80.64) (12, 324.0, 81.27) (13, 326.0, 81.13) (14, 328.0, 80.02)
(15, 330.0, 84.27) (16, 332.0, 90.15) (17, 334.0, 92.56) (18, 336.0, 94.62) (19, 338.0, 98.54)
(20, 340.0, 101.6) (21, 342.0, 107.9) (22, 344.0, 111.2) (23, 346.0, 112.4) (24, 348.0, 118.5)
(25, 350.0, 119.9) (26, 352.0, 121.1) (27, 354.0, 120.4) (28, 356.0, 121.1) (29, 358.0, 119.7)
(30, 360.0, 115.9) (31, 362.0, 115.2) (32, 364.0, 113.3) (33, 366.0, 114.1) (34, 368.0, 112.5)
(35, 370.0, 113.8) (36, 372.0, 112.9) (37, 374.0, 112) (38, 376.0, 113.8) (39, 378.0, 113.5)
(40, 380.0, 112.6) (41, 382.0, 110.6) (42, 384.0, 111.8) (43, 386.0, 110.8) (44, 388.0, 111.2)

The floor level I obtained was 2.06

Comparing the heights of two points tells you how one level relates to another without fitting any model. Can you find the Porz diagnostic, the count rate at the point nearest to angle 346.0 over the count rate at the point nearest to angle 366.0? 0.99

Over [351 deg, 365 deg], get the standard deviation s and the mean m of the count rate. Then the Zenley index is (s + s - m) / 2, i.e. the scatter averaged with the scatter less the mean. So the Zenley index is -56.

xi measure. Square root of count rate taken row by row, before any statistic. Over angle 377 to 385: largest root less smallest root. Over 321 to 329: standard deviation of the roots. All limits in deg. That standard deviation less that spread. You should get -0.11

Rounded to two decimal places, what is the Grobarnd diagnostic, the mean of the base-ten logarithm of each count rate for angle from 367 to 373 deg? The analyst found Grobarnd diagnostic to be 2.05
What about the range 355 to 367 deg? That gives 2.07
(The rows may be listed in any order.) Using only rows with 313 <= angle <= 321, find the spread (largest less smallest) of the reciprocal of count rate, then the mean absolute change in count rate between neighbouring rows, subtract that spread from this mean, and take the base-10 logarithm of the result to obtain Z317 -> 0.35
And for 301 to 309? -0.19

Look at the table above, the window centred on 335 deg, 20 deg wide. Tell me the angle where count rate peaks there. 344.0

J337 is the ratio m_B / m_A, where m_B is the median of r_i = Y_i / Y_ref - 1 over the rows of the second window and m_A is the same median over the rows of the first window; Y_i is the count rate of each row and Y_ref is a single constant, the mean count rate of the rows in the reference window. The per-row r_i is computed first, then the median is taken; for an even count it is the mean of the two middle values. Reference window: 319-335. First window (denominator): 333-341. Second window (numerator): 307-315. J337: 0.91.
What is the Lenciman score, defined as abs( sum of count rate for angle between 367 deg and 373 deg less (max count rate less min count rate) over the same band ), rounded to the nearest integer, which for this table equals 338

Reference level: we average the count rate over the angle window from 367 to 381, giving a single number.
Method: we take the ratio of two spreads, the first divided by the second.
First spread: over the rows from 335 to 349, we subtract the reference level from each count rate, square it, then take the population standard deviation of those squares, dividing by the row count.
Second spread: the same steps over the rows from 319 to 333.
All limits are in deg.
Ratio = 0.66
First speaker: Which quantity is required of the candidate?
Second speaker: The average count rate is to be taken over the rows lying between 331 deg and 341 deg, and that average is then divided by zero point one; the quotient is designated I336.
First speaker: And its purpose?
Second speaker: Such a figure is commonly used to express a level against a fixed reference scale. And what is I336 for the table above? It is 955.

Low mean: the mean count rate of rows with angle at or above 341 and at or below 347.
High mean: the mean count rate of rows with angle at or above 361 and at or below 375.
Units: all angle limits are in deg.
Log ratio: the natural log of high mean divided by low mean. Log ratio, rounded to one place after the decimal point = 0.0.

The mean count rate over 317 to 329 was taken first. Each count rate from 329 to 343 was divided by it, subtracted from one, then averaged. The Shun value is -0.17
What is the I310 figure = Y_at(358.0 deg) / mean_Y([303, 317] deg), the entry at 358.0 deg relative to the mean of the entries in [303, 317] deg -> 1.27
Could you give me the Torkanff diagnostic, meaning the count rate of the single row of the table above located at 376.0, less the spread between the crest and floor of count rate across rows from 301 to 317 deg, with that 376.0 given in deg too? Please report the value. 101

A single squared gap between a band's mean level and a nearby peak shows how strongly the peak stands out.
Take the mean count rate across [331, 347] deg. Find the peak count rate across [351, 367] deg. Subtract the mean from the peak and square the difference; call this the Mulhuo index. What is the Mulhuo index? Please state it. 399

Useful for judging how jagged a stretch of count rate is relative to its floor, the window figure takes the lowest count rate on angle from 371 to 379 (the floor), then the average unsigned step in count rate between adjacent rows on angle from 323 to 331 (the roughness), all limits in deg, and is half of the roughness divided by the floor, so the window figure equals 0.008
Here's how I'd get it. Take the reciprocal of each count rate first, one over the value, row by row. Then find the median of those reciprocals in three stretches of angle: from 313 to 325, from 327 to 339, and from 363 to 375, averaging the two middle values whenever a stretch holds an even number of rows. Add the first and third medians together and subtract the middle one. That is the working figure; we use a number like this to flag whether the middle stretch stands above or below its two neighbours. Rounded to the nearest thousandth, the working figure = 0.010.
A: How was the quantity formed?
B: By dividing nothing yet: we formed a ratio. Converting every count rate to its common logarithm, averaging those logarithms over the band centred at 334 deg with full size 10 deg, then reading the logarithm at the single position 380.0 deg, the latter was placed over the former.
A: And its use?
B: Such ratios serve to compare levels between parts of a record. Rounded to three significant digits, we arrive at 1.04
